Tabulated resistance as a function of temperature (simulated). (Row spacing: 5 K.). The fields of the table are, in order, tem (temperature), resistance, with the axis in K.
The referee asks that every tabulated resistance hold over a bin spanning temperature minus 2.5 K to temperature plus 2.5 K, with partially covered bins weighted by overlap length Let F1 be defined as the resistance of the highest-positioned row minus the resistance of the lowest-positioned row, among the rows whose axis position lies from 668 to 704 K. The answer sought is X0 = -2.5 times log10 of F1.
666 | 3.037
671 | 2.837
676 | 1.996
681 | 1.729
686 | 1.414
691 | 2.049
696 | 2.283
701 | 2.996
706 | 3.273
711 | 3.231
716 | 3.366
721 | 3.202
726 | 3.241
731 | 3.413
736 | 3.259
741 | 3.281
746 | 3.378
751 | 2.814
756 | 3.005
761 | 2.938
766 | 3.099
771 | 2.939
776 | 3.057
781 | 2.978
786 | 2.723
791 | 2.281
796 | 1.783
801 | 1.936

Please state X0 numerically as 2.0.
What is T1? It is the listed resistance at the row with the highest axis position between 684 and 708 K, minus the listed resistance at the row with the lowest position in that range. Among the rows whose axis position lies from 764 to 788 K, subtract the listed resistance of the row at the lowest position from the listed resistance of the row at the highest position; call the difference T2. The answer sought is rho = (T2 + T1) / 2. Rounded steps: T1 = 1.86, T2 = -0.38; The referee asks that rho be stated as 0.7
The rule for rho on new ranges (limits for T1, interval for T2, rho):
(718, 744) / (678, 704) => 0.7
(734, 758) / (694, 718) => 0.4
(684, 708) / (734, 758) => 0.8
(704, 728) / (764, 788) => -0.2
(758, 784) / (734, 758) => -0.1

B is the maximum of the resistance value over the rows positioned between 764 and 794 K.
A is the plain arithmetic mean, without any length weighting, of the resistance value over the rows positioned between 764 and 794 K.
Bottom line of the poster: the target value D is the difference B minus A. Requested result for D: 0.25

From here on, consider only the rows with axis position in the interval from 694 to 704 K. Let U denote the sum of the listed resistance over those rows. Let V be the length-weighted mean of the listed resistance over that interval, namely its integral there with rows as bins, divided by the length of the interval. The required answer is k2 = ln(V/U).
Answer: -0.675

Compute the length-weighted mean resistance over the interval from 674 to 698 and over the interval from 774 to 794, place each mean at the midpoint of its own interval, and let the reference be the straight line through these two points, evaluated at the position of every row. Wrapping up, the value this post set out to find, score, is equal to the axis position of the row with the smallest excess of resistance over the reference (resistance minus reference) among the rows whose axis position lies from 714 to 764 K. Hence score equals 751 K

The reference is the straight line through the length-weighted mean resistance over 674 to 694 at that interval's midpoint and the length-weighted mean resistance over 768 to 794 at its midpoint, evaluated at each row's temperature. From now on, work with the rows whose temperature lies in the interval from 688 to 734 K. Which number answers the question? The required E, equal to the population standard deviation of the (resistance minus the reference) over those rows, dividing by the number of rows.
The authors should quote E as 0.37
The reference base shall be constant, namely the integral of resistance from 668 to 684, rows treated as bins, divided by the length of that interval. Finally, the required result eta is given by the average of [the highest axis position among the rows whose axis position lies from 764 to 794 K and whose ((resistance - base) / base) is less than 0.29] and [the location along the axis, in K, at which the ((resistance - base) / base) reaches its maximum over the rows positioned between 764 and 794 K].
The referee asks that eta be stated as 778.5 K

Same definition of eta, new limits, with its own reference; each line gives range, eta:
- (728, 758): 741.0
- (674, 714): 701.0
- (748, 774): 758.5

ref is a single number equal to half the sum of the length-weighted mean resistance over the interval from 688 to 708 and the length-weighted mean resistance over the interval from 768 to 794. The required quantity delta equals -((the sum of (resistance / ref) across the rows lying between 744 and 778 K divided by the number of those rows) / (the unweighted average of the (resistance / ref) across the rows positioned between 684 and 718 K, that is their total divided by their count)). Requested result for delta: -1.1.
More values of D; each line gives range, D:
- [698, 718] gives 0.15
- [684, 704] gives 0.81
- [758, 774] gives 0.11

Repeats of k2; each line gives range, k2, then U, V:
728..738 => -0.693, 6.7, 3.34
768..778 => -0.692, 6.0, 3.00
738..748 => -0.695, 6.7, 3.32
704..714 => -0.692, 6.5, 3.26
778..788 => -0.687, 5.7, 2.87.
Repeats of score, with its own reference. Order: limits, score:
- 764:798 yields 796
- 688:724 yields 691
